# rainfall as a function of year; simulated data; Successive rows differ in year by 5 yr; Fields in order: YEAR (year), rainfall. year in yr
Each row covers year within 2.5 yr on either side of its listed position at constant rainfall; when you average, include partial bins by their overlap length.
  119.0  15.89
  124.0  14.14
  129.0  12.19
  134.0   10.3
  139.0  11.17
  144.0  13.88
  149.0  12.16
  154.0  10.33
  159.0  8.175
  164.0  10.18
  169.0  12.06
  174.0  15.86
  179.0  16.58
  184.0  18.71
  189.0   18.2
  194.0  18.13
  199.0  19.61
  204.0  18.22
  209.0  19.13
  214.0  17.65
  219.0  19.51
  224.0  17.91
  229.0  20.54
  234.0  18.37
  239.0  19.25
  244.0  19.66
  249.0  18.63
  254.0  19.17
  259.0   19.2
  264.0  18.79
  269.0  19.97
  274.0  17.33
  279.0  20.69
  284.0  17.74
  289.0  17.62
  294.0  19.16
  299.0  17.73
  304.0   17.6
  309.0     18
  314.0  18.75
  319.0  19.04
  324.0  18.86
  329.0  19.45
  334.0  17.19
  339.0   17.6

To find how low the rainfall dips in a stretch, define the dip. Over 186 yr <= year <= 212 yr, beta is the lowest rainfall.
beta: 18.13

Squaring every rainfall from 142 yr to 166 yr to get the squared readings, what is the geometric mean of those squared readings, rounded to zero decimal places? 116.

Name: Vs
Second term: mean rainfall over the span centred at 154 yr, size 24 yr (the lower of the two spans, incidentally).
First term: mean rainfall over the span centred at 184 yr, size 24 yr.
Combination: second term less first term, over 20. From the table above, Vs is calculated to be -0.33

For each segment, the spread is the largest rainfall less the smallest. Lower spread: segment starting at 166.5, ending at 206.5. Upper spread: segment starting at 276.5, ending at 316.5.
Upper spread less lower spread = -4.5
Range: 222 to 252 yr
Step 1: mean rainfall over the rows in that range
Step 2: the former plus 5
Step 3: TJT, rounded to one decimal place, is 24.1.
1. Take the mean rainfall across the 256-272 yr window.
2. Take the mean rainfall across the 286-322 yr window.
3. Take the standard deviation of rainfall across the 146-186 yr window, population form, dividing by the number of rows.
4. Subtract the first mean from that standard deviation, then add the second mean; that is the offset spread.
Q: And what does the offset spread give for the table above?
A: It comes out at 2.4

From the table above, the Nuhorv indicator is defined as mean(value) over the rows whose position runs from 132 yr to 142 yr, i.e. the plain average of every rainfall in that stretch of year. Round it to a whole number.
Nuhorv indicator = 11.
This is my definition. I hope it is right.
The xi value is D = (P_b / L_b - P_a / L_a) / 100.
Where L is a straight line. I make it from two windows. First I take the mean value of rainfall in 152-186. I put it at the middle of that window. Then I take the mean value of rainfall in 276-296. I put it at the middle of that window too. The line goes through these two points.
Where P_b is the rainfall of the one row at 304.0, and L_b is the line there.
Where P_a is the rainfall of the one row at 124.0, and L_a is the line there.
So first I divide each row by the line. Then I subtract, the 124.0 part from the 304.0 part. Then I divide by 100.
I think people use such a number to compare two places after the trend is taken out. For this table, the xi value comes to -0.0040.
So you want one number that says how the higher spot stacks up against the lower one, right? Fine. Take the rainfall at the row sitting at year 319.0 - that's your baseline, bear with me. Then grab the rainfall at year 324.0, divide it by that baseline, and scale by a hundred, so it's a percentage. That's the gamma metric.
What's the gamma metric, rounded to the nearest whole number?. 99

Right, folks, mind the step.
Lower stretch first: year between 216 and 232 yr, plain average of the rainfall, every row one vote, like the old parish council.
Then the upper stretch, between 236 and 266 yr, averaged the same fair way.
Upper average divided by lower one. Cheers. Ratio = 1.0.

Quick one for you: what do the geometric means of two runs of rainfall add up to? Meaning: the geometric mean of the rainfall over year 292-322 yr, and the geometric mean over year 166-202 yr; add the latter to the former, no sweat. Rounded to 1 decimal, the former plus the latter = 35.2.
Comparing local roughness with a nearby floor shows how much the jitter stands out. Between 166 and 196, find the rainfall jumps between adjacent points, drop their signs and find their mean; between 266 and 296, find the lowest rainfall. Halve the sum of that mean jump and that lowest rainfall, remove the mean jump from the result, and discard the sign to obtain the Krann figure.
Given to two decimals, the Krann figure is 7.94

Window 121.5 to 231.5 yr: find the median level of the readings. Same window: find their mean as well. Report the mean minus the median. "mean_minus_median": -1.0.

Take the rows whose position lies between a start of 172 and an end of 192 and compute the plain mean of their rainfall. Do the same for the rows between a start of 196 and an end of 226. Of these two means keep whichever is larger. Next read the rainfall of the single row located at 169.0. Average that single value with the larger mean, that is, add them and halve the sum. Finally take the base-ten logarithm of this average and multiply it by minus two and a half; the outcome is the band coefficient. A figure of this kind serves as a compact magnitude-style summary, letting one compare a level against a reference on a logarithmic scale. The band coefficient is -2.97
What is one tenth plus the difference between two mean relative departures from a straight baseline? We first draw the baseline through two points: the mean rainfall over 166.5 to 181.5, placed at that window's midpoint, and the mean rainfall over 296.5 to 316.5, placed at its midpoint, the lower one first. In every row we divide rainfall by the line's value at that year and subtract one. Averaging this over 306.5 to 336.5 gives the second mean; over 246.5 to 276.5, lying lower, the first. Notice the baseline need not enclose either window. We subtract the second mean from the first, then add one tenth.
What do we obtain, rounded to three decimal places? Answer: 0.204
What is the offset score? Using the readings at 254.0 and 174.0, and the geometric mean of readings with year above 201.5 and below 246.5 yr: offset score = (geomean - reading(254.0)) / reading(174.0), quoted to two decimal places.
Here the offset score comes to -0.02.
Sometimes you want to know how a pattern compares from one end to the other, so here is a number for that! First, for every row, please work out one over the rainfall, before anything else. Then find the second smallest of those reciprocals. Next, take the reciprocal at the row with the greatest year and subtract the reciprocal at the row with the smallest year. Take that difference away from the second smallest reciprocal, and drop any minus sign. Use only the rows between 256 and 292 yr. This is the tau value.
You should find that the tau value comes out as 0.045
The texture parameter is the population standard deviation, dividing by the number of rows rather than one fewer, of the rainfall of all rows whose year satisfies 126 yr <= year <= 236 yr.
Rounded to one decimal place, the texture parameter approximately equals 3.8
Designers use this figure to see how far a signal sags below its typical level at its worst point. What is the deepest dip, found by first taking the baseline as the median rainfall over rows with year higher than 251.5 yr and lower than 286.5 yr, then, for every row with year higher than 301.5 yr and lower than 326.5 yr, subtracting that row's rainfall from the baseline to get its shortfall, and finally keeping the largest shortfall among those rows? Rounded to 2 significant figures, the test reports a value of 1.6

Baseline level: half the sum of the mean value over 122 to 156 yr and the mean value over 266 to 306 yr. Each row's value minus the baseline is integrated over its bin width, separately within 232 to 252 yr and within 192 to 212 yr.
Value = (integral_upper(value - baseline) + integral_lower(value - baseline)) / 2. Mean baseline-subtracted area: 72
